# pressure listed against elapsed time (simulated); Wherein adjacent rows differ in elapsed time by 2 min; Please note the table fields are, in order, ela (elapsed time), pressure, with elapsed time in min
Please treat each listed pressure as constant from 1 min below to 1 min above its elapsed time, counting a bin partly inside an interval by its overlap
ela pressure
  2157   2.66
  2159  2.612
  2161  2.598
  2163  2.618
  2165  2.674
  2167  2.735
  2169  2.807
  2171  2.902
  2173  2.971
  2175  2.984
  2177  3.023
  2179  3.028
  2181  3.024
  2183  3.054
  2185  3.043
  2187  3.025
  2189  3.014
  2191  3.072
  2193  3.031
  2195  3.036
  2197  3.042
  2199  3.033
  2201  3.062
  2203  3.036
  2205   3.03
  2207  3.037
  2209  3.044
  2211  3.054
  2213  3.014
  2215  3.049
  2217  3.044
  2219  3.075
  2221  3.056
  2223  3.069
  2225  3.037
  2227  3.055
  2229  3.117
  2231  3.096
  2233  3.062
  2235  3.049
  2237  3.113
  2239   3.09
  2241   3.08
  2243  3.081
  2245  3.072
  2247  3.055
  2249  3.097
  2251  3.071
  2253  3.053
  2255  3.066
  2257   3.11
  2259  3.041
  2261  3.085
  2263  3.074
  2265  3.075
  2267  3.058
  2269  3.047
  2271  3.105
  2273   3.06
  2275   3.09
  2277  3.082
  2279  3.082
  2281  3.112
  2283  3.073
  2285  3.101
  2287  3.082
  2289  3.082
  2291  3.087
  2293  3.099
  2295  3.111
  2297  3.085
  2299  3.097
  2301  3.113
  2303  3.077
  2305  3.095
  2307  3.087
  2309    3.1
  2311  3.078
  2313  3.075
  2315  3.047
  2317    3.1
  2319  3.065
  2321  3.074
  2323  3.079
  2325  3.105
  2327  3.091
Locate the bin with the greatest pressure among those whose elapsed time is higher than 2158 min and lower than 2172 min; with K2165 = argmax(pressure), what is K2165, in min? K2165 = 2171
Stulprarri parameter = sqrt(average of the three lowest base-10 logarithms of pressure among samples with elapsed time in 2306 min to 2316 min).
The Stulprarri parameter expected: 0.698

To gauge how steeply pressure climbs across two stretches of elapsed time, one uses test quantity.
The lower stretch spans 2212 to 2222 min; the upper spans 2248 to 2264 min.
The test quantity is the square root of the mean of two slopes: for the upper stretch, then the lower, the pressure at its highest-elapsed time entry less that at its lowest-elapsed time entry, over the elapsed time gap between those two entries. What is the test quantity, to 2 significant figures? 0.042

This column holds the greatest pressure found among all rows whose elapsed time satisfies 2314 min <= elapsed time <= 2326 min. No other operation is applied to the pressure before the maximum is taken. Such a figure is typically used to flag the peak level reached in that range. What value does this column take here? 3.105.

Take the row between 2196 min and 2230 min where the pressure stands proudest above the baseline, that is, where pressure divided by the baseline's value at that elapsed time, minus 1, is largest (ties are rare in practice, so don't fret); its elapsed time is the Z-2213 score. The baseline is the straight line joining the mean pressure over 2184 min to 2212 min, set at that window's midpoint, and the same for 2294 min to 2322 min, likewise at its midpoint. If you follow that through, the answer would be 2229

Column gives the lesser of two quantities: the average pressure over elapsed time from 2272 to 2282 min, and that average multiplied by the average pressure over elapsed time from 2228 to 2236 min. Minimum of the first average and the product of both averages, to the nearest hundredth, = 3.09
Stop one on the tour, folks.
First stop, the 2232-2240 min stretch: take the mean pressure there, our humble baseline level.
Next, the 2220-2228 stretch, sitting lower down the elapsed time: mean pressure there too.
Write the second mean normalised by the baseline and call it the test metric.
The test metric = 0.992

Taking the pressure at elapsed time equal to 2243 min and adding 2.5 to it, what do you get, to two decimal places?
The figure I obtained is 5.58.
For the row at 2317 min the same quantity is 5.60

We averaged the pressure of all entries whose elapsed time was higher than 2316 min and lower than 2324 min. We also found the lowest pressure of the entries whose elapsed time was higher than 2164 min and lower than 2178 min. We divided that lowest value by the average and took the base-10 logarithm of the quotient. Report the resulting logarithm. -0.0613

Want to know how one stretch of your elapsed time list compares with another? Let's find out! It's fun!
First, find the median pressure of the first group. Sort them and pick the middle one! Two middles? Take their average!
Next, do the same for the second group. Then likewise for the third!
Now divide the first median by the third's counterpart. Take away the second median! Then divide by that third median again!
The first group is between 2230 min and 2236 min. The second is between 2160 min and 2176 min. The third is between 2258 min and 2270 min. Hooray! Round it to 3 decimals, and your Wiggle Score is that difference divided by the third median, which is -0.578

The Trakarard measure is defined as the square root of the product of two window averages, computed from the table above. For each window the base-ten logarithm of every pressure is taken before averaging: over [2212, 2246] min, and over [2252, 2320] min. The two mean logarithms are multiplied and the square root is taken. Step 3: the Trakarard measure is 0.4879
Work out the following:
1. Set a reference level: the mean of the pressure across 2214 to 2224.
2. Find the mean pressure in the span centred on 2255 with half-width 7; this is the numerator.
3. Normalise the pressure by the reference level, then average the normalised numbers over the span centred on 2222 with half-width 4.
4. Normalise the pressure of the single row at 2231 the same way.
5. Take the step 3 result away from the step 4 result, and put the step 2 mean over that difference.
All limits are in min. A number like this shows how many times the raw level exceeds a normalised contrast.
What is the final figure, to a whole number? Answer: 256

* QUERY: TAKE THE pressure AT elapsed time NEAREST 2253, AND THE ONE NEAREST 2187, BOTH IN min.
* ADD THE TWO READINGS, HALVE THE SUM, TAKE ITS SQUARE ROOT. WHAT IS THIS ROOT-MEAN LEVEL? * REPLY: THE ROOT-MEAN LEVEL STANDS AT 1.74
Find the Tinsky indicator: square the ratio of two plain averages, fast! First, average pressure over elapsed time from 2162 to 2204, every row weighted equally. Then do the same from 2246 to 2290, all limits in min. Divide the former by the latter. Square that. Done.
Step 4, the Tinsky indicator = 0.927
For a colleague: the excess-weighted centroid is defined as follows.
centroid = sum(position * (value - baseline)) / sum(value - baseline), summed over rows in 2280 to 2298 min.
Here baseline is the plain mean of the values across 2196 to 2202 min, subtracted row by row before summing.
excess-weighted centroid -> 2289.0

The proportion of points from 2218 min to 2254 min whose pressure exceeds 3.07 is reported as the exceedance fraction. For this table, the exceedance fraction 0.6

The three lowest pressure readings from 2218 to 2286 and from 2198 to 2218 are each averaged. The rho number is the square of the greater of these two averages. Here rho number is 9.25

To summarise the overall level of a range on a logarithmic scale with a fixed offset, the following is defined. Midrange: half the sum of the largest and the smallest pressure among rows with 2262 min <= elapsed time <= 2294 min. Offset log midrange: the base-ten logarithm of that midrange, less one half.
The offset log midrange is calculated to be -0.0115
